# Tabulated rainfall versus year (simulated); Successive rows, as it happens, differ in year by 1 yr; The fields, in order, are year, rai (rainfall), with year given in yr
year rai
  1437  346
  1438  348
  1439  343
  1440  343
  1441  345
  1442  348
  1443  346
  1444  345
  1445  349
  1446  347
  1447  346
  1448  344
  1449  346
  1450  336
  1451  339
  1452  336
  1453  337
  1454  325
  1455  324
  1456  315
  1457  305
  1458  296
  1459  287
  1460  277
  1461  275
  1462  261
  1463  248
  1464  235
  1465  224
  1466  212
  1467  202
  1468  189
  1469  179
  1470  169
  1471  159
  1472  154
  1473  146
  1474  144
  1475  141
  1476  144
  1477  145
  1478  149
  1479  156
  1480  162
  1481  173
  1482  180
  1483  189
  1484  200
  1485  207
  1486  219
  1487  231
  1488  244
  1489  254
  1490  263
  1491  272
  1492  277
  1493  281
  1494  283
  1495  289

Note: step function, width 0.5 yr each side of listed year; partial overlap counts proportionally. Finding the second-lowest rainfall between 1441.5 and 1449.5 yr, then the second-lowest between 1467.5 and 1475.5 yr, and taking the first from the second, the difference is -201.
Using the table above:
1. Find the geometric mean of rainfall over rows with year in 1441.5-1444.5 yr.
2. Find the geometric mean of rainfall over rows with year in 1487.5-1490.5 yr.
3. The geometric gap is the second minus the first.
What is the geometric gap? -93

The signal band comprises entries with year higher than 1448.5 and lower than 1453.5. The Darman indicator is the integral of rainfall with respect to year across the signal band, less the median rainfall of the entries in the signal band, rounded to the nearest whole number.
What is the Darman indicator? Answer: 1357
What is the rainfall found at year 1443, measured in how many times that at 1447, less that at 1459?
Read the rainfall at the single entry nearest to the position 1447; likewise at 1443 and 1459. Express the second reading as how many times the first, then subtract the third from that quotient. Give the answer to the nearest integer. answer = -286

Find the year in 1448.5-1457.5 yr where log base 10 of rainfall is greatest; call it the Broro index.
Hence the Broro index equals 1449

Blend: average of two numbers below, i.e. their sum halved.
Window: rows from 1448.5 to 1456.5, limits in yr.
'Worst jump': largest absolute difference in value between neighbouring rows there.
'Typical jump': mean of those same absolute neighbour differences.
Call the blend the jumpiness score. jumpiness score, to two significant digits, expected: 8.8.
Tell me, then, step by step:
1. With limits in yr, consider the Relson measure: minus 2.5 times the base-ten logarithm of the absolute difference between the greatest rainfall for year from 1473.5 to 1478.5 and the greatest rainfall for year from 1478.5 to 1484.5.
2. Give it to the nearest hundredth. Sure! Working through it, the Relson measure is -4.27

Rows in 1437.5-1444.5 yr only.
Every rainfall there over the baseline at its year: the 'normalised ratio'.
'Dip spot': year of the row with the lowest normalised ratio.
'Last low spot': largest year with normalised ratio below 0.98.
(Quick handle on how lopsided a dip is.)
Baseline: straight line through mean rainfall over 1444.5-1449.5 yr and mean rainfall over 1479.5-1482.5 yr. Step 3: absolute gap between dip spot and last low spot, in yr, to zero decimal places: 5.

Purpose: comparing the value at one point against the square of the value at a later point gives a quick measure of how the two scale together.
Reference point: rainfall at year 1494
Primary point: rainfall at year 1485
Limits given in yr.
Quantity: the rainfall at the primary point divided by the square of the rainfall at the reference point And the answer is 0.0026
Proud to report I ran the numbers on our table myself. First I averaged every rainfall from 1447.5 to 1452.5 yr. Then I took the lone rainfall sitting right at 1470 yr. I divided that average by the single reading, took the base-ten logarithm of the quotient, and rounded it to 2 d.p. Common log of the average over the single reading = 0.30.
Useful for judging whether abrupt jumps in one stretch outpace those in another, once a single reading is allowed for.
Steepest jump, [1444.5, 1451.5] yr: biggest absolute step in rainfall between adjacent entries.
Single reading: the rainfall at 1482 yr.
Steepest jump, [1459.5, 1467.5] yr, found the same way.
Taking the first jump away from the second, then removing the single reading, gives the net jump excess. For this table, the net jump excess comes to -176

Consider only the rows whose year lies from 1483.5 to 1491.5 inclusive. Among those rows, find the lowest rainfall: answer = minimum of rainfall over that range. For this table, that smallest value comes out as 200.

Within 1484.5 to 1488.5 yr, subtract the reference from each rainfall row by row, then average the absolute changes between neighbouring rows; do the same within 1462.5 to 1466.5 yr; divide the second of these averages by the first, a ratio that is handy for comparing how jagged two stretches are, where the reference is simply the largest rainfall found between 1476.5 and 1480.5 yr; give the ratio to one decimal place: 1.0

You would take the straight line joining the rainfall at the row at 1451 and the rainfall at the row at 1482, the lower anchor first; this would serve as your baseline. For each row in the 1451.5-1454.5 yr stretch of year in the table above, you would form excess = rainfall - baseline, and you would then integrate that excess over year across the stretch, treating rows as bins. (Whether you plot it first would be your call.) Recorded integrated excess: 12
